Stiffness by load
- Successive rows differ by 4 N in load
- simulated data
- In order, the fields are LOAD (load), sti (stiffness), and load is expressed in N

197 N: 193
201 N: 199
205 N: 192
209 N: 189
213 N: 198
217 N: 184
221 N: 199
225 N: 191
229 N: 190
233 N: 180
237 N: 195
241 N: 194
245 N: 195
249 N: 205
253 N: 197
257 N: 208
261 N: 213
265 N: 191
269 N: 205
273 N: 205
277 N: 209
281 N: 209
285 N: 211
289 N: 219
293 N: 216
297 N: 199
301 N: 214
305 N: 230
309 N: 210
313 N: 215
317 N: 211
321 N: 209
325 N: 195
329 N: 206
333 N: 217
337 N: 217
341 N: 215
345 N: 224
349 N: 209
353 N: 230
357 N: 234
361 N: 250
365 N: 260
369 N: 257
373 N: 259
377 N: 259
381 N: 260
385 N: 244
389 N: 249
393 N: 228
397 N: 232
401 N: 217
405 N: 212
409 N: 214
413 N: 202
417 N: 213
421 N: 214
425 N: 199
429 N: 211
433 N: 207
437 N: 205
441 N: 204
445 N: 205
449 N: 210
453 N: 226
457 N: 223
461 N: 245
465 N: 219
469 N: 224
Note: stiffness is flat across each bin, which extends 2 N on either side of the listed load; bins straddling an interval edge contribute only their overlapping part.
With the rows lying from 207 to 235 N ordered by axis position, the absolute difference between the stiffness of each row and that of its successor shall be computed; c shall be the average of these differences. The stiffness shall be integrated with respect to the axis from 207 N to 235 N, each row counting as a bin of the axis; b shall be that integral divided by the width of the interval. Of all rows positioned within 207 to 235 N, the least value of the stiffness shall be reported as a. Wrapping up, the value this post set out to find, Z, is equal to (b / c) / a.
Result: 0.11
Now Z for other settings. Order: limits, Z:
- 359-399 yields 0.16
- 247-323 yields 0.13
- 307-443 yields 0.15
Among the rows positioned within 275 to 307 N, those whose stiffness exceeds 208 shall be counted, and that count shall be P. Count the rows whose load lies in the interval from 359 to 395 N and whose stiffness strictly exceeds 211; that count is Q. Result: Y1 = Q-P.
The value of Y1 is 2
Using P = 7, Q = 9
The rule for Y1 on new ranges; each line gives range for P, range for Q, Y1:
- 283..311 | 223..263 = -5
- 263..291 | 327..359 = 2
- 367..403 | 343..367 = -4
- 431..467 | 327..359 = 1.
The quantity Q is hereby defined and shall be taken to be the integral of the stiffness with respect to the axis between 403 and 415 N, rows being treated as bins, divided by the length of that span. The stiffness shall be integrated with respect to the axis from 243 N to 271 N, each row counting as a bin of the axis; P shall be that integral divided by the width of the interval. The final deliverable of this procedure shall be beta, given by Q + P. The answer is 411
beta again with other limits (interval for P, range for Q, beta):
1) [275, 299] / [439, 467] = 429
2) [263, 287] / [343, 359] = 429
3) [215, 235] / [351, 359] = 421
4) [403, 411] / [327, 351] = 428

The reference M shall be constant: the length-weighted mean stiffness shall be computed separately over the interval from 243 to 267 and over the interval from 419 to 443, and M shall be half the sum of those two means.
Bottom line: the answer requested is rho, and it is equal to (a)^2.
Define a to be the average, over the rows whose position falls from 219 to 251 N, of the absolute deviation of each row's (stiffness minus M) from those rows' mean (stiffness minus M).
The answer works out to 25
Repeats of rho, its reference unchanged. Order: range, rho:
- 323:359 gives 80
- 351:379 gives 104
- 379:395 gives 86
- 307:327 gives 27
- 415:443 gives 19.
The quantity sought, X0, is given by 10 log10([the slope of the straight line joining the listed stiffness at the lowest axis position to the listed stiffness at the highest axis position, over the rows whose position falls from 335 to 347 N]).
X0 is -1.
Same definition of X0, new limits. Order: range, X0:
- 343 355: -1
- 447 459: 2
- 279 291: 1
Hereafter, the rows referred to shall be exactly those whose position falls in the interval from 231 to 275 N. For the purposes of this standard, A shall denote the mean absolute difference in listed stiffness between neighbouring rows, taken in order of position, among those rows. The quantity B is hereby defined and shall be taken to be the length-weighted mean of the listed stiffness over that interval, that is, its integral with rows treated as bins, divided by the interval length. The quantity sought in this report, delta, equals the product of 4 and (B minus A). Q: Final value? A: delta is 761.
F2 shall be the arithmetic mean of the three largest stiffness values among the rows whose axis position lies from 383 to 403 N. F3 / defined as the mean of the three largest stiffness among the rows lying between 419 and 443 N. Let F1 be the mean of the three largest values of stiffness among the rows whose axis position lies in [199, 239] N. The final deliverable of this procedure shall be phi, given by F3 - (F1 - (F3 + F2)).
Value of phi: 464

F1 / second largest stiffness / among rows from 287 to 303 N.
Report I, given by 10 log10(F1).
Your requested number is 23.3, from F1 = 216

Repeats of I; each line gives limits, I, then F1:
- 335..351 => 23.4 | 217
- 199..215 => 23.0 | 198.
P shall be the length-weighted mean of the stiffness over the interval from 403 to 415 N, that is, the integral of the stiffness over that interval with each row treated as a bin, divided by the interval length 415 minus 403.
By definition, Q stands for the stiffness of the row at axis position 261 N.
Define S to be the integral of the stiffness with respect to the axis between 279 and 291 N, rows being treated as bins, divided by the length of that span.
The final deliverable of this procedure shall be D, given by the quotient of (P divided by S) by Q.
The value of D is 0.0046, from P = 209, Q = 213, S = 213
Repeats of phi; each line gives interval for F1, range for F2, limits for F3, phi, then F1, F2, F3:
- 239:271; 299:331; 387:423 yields 484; 209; 220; 236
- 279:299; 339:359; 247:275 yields 431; 215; 229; 209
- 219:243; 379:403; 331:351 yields 494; 196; 251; 219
